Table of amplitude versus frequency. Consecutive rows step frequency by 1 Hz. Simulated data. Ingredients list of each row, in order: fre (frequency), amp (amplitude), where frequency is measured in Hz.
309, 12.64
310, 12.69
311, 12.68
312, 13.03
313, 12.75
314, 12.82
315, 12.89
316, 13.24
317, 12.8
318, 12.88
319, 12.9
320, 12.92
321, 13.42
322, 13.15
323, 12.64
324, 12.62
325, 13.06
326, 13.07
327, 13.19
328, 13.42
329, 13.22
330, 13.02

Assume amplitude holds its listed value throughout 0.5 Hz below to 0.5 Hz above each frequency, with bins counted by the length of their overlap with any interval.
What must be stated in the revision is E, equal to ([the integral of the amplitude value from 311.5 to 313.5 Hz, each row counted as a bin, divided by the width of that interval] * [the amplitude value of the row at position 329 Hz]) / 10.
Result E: 17.0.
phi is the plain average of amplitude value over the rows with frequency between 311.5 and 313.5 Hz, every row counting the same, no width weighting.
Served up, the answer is 12.9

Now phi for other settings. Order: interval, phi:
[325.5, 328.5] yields 13.2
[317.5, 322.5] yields 13.1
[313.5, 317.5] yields 12.9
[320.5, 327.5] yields 13.0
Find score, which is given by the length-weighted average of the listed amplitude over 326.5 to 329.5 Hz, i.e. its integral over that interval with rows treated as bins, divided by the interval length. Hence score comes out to 13.3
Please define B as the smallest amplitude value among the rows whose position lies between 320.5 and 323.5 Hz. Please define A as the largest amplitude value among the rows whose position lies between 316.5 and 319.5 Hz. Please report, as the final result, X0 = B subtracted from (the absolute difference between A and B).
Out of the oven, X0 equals -12.4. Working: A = 12.9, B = 12.64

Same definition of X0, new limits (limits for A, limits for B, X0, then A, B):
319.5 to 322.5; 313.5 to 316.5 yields -12.2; 13.42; 12.82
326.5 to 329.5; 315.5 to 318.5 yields -12.2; 13.42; 12.8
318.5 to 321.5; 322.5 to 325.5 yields -11.8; 13.42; 12.62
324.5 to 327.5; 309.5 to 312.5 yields -12.2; 13.19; 12.68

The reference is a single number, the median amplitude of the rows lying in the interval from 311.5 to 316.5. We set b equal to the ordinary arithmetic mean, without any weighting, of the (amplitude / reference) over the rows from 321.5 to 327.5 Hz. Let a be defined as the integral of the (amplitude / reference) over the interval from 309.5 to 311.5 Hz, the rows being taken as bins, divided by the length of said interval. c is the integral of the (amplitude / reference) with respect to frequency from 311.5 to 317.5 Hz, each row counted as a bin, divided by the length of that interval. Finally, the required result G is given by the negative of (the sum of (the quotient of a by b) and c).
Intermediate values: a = 0.984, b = 1.01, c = 1.00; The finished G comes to -1.98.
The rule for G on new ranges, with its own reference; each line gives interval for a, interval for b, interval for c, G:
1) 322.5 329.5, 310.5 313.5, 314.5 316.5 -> -2.03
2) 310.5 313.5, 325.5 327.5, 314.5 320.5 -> -1.98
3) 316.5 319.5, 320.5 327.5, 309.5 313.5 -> -1.98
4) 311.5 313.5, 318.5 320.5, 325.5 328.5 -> -2.02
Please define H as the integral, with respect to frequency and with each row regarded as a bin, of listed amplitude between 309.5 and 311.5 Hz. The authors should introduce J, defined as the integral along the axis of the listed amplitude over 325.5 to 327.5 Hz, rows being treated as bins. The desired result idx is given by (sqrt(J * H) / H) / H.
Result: 0.0401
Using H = 25.4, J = 26.3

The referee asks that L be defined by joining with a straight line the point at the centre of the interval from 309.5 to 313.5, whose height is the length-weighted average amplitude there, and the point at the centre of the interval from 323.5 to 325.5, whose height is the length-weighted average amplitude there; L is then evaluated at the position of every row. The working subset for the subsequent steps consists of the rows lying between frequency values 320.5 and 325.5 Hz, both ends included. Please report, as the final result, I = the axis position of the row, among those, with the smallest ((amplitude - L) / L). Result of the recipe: 324 Hz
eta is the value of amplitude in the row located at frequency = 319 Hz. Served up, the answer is 12.9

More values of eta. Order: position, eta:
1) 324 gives 12.62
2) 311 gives 12.68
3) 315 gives 12.89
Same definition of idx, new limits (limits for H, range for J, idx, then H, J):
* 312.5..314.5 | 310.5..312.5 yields 0.0392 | 25.6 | 25.7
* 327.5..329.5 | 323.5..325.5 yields 0.0369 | 26.6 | 25.7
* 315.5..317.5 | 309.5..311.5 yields 0.0379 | 26.0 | 25.4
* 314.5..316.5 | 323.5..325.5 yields 0.0379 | 26.1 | 25.7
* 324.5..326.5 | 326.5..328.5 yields 0.0386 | 26.1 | 26.6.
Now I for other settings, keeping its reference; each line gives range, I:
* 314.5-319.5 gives 317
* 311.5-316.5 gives 313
